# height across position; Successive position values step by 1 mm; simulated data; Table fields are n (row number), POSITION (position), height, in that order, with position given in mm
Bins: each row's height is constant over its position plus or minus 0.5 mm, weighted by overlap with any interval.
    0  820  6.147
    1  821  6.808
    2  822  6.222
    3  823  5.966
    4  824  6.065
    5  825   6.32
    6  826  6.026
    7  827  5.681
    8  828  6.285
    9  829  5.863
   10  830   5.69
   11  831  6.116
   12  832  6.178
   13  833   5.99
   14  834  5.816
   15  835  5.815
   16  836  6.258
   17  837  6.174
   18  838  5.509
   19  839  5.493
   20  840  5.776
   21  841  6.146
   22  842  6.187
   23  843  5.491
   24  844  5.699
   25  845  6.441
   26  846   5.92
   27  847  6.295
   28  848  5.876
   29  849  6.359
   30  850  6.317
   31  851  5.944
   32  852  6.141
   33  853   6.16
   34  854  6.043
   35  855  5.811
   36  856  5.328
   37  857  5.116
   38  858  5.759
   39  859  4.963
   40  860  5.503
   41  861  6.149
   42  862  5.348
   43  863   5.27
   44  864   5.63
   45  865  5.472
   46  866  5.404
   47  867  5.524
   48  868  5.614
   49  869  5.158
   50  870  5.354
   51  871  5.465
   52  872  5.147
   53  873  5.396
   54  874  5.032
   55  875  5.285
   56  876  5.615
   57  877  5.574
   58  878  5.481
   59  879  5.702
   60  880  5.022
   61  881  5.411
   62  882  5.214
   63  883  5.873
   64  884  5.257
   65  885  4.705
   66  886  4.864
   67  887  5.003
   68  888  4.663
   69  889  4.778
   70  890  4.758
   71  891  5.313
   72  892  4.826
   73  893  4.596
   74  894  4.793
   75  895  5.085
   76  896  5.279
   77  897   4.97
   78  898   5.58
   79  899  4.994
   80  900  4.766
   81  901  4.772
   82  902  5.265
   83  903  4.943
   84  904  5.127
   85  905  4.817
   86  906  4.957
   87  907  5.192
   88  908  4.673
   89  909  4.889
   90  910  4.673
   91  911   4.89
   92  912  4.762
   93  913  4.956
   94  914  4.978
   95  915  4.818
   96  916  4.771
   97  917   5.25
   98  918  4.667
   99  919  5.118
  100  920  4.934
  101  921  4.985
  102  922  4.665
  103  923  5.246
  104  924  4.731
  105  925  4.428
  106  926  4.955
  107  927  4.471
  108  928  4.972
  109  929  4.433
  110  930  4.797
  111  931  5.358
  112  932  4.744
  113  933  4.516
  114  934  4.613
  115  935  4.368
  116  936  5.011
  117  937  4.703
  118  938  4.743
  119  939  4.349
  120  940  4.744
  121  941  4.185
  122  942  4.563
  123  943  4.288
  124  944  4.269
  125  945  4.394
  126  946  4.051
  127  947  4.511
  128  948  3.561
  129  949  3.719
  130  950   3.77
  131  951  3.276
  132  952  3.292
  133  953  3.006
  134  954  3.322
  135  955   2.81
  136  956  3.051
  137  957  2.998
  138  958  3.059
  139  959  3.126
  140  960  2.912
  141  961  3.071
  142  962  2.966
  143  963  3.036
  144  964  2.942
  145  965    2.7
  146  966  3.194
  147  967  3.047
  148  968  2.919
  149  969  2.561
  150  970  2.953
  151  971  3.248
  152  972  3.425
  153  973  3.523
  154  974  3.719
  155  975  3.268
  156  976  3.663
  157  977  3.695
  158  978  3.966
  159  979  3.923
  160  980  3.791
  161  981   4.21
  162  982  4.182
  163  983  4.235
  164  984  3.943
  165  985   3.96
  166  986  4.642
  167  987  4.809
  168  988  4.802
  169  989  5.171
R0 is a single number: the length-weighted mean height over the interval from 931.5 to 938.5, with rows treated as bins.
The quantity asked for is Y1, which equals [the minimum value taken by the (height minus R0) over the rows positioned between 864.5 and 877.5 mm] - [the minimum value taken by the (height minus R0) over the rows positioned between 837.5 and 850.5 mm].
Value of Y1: -0.5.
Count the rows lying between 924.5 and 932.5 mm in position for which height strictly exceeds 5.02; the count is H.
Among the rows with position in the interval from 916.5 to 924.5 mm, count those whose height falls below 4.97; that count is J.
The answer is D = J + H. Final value 5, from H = 1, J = 4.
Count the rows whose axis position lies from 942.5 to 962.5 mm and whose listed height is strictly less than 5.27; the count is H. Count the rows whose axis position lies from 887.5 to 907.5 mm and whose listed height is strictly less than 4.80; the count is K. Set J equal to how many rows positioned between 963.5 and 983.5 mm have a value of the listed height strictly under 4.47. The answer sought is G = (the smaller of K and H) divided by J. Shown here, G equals 0.35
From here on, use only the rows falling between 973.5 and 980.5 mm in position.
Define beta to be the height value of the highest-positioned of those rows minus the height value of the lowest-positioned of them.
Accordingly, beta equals 0.07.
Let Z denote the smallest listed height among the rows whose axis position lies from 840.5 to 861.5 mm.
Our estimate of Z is 4.963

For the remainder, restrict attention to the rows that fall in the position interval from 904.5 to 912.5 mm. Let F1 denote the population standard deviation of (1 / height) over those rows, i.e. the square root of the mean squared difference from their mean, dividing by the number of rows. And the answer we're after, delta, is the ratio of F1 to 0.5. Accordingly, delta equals 0.013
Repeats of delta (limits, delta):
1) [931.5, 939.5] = 0.019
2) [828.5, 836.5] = 0.011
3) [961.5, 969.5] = 0.047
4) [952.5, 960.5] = 0.030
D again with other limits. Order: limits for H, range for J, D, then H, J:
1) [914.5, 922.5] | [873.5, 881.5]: 2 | 2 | 0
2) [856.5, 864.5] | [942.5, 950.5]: 15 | 7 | 8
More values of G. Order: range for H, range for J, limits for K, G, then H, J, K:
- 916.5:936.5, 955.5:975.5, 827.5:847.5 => 0.00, 19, 20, 0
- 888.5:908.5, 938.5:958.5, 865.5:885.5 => 0.06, 17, 17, 1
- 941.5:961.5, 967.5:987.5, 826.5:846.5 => 0.00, 20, 18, 0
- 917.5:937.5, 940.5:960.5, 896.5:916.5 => 0.33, 19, 18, 6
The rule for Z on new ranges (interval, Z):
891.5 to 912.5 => 4.596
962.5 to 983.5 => 2.561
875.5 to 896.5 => 4.596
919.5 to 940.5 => 4.349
